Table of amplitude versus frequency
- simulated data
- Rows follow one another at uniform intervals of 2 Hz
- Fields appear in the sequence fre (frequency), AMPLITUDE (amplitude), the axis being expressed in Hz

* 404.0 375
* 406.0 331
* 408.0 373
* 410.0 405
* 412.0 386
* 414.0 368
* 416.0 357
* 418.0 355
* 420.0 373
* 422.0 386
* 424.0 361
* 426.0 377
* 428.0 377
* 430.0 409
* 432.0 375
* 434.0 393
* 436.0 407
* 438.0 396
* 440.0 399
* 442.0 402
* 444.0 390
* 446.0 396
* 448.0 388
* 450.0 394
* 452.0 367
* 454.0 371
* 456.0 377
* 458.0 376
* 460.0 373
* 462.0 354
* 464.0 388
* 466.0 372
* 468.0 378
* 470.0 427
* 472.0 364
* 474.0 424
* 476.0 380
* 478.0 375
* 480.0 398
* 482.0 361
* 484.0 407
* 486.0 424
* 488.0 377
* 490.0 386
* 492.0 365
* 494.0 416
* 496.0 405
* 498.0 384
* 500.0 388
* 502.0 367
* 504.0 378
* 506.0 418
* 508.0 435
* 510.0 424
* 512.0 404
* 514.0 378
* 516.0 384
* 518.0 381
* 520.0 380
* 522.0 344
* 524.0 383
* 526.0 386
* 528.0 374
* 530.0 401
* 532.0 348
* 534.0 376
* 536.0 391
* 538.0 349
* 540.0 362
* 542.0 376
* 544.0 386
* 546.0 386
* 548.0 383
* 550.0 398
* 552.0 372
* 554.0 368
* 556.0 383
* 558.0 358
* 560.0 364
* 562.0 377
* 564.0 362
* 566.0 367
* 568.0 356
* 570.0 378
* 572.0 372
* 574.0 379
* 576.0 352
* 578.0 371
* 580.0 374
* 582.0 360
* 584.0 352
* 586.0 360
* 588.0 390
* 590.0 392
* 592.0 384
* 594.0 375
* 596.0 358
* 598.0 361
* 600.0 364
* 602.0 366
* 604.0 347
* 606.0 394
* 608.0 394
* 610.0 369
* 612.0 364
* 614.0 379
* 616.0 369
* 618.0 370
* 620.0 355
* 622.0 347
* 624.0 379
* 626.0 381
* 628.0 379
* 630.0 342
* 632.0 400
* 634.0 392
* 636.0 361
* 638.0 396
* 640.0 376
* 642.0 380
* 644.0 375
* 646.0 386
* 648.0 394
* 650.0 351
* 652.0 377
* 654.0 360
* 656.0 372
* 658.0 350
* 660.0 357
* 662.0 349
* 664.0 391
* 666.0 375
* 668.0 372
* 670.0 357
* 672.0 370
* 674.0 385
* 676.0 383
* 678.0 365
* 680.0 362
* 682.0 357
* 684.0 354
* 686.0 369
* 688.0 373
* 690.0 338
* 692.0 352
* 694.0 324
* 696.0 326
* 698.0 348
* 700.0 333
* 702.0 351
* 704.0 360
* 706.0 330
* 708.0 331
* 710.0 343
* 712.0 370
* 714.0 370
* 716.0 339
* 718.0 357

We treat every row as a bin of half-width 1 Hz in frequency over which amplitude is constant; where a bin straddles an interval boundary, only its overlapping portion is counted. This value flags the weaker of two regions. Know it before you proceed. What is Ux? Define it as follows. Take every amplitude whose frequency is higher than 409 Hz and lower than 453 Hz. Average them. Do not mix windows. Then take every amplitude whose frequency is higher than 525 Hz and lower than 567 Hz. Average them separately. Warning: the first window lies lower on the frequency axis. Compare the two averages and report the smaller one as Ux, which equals 375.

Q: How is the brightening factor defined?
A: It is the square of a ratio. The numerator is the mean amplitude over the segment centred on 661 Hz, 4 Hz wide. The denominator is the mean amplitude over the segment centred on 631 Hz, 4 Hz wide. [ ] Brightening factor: 0.91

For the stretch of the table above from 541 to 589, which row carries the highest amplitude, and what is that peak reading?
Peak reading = 398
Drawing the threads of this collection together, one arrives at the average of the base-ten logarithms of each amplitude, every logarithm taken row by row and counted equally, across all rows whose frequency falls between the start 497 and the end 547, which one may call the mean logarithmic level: 2.583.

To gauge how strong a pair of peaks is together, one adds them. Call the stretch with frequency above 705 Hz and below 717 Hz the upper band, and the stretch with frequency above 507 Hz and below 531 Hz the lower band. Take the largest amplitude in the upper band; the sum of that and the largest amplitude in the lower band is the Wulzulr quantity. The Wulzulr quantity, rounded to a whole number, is 805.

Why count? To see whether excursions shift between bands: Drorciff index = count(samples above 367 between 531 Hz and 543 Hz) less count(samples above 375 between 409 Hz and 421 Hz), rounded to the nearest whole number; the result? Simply 1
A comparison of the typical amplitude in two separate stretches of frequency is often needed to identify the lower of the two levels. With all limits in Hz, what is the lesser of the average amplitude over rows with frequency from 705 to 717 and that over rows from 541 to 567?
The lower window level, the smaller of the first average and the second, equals 347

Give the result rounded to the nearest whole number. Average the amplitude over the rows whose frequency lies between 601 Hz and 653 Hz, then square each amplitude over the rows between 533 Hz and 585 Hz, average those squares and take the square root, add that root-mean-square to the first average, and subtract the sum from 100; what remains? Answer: -645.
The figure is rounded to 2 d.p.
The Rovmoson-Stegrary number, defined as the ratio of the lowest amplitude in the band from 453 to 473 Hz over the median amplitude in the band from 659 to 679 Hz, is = 0.95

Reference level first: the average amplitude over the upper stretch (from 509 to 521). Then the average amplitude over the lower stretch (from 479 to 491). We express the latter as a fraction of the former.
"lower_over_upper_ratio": 1.00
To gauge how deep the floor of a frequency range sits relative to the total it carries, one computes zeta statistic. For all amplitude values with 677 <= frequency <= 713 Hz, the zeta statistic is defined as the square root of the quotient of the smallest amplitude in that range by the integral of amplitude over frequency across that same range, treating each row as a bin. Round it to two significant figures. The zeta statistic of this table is 0.16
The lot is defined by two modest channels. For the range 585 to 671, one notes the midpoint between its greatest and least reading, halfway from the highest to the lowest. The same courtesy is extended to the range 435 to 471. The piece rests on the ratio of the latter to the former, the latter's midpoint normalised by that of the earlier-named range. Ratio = 1.05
